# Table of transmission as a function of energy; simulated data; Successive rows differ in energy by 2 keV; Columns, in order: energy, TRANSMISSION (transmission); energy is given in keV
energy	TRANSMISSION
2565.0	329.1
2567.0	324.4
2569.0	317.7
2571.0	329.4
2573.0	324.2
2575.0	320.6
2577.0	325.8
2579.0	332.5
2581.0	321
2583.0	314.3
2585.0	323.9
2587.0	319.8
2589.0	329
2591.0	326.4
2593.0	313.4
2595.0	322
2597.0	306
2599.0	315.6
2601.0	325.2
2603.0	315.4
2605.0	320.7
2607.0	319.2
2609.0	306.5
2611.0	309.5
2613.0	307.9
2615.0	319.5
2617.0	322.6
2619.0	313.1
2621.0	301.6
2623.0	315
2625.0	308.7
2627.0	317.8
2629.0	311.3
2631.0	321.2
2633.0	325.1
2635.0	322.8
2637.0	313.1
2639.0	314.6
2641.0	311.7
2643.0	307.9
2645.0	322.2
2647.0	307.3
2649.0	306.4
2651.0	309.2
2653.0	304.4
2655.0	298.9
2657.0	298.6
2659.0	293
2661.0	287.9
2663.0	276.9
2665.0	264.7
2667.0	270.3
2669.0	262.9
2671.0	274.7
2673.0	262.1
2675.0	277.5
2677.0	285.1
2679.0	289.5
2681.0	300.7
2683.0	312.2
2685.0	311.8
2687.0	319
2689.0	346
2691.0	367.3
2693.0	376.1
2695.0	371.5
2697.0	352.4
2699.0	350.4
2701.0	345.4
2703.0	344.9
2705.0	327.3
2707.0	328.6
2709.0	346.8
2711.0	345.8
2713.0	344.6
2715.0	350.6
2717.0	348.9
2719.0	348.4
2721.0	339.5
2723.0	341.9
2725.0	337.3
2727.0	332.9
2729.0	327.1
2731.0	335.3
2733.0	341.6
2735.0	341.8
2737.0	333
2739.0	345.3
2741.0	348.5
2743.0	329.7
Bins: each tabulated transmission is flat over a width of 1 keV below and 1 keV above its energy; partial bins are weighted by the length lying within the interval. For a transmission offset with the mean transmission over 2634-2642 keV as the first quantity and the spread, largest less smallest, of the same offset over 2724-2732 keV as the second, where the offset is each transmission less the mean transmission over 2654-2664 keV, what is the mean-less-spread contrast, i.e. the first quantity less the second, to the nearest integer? 14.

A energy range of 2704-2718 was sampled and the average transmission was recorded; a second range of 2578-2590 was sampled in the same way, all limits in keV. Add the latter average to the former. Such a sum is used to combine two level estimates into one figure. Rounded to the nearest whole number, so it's 665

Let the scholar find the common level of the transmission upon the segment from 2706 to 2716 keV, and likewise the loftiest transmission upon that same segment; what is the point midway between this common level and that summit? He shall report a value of 347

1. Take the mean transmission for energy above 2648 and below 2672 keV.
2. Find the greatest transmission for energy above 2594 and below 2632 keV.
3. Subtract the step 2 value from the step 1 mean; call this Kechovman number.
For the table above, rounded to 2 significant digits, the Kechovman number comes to -38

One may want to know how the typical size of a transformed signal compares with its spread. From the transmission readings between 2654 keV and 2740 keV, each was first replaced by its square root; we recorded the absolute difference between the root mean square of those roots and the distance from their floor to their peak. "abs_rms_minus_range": 14.7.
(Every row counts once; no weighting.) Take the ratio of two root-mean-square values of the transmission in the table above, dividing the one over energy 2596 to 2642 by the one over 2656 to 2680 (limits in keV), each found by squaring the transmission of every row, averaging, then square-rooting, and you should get 1.13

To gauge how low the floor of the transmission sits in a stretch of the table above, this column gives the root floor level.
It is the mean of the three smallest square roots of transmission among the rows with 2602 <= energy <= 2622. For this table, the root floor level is 17.5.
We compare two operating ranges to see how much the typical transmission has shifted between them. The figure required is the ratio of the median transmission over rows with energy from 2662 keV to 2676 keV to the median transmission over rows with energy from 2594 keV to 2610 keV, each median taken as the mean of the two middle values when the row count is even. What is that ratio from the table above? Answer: 0.85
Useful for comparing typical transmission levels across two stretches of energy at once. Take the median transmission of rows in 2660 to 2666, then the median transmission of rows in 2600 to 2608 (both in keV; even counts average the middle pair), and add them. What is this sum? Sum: 597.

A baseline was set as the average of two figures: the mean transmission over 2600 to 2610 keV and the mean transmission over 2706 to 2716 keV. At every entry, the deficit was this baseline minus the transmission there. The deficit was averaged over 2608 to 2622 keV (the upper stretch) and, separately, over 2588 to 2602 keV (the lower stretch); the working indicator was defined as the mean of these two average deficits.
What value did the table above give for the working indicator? 15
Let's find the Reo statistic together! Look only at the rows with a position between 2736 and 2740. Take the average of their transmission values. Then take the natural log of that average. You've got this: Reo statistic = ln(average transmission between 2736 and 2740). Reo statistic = 5.83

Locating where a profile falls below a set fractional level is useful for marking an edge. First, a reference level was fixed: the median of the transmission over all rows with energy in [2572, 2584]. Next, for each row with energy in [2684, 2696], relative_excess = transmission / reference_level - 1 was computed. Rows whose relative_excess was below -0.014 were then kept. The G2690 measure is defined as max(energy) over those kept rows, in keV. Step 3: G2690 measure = 2685.0 keV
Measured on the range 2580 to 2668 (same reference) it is 2667.0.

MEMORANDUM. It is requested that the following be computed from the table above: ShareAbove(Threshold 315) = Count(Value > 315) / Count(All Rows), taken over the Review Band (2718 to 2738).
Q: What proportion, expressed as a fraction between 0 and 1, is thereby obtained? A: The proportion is 1.00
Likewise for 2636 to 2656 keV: 0.10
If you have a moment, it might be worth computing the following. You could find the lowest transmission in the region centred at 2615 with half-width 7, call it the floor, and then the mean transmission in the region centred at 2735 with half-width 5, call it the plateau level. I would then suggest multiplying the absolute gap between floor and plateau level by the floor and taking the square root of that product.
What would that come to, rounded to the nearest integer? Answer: 107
